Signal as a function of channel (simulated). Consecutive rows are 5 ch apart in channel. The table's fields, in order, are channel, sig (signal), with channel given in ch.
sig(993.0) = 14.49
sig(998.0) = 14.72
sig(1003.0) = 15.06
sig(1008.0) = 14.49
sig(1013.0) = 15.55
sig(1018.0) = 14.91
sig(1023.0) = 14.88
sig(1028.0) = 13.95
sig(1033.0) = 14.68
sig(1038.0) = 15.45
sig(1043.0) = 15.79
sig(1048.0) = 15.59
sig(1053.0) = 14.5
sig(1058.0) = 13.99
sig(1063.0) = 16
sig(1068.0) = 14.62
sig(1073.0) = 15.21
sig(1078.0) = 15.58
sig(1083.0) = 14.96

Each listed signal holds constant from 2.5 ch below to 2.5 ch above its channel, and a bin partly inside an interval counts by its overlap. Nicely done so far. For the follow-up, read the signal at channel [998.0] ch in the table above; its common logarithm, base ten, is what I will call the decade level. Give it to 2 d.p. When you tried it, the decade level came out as 1.17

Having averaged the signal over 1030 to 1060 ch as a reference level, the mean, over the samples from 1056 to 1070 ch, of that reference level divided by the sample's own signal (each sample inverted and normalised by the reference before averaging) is 1.01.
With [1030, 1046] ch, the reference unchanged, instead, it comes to 0.98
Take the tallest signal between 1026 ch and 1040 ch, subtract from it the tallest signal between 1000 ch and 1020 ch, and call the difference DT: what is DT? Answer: -0.1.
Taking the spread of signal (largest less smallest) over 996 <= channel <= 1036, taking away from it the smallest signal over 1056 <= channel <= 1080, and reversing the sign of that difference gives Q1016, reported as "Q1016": 12.4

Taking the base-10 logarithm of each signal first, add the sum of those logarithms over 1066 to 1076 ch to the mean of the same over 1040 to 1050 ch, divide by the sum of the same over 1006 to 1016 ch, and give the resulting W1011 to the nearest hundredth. 1.51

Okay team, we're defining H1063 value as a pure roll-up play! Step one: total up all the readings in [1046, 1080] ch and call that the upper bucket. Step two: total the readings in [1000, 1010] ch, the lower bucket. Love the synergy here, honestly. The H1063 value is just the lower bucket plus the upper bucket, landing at 135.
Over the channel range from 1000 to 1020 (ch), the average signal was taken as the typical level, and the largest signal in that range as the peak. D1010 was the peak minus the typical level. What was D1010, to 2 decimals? 0.55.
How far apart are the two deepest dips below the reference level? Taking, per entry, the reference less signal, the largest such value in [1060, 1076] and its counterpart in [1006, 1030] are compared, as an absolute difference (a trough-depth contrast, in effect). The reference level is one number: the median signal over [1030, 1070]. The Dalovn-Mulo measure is 0.67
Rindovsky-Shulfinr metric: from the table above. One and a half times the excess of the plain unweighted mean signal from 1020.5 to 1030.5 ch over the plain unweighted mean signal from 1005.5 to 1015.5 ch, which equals -0.9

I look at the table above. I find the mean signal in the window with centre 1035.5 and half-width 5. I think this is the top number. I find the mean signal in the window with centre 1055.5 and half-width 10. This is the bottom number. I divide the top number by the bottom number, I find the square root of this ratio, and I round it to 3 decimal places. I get 1.001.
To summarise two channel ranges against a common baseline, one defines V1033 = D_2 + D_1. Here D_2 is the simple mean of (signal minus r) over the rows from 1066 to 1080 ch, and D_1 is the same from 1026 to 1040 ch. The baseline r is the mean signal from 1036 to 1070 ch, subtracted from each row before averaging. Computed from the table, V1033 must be -0.44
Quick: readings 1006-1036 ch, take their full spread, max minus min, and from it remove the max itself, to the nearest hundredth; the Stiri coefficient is -13.95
